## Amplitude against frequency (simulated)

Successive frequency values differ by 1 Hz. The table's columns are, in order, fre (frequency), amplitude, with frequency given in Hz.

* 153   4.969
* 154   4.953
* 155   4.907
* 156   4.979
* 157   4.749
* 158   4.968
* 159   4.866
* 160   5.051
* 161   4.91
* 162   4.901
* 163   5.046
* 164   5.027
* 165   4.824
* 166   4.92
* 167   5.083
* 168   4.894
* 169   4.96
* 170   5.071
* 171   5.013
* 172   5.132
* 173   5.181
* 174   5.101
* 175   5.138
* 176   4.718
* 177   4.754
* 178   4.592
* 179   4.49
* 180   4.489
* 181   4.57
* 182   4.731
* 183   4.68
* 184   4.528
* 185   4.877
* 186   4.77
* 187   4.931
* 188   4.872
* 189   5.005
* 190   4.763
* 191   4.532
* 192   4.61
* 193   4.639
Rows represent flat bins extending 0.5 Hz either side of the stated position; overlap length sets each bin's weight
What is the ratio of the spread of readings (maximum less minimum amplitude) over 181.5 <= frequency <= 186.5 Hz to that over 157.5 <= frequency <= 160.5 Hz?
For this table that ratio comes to 1.9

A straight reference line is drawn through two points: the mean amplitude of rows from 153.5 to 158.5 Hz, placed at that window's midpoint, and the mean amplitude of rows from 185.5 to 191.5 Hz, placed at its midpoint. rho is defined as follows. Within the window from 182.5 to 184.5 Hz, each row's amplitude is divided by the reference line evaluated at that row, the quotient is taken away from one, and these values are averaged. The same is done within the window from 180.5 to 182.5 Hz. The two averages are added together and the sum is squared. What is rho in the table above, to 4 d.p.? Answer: 0.0071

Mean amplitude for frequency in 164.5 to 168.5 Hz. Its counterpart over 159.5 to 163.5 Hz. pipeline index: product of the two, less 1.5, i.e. 23.0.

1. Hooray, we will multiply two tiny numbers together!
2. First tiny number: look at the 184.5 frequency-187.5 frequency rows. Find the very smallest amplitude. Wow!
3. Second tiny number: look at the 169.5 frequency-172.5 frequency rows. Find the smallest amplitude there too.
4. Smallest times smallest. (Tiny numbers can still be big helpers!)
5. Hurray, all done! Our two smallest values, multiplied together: 23.91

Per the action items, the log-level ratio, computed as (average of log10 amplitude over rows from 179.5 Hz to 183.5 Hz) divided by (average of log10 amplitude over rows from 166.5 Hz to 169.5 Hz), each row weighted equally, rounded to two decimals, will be 0.95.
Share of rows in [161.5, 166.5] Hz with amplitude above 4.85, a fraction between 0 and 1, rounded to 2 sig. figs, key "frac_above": 0.80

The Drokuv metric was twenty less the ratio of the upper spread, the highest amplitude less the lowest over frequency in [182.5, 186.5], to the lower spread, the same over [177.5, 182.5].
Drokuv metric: 18.6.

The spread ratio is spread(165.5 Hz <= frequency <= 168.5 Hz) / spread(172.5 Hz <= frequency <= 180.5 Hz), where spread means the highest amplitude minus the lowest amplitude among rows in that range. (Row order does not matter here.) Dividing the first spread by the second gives 0.27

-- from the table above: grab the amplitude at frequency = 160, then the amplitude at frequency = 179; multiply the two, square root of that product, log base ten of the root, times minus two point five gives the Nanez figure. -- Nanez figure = -1.69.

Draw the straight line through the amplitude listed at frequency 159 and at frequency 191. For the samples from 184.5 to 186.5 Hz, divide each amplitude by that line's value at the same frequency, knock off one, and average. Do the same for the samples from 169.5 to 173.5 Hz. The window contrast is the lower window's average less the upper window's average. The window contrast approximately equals 0.03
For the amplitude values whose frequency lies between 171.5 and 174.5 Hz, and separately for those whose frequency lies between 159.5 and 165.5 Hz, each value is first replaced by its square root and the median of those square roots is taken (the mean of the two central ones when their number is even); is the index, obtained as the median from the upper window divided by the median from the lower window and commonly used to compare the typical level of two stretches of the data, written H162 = 1.02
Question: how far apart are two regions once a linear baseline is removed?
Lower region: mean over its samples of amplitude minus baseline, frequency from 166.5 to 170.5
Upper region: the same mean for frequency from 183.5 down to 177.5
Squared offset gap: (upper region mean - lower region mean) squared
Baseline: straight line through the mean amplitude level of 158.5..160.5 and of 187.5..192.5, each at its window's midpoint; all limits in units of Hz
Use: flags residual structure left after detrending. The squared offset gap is 0.11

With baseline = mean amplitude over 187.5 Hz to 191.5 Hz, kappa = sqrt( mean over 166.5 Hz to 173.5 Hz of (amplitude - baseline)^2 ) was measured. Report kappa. 0.27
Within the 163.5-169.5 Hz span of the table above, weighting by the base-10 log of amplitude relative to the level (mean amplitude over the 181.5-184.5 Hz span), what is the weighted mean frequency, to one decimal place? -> 166.5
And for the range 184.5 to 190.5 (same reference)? 187.5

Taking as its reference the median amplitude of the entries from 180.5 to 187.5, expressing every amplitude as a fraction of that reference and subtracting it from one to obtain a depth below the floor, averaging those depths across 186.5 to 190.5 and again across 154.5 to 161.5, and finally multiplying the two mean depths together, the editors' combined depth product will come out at 0.0014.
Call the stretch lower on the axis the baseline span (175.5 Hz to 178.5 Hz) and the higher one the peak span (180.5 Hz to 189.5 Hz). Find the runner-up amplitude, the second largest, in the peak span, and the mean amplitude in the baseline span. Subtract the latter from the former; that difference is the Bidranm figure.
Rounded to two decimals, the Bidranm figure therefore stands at 0.24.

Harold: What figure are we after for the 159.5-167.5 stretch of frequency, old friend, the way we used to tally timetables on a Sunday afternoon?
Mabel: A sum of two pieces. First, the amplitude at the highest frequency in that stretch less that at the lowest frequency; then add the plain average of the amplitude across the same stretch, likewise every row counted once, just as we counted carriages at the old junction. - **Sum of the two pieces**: 5.00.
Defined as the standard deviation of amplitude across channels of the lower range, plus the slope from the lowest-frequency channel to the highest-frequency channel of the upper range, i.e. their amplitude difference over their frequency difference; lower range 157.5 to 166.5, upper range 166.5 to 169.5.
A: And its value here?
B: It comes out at 0.02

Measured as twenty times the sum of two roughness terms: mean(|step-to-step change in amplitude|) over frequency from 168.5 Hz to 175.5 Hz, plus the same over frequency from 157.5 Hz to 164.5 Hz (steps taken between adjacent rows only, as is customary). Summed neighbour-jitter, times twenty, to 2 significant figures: 3.5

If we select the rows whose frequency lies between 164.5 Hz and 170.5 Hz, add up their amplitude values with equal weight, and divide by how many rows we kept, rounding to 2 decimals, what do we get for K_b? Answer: 4.96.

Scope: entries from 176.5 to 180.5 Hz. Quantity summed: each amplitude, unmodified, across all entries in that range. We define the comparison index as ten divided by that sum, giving 0.546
